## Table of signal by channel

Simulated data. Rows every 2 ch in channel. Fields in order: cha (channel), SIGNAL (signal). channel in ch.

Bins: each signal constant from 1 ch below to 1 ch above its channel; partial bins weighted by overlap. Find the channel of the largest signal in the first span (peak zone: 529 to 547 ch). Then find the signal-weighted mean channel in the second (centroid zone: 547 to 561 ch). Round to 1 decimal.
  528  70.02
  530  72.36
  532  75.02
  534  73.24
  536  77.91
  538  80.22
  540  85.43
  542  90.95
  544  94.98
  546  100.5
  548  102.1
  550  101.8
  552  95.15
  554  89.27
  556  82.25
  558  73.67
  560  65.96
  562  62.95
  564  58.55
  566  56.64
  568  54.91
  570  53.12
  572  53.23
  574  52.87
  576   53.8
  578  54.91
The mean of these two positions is 549.7 ch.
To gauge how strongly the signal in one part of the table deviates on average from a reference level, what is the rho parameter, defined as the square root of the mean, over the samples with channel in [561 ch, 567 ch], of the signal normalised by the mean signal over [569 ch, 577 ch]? 1.06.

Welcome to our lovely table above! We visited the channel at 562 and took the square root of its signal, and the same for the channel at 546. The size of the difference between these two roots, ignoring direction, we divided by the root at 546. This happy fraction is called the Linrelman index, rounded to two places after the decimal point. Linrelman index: 0.21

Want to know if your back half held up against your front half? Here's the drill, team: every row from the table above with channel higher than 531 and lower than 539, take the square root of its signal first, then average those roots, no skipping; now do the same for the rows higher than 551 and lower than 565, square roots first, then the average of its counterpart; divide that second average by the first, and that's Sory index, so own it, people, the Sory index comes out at 0.99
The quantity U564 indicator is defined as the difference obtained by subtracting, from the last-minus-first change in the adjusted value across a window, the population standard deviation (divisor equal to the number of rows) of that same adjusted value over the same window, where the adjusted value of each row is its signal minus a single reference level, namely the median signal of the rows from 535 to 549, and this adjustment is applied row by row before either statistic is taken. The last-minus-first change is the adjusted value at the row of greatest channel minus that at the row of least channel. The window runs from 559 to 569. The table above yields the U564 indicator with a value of -15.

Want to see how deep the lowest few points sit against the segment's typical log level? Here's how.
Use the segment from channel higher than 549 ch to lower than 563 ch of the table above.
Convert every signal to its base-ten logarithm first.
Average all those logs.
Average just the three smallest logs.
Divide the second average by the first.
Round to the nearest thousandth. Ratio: 0.960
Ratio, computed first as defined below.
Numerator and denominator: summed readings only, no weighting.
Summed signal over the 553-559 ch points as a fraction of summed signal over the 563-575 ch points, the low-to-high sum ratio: 0.7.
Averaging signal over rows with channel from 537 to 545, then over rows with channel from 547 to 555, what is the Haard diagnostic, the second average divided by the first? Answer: 1.1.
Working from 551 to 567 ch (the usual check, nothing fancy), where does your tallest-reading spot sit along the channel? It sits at 552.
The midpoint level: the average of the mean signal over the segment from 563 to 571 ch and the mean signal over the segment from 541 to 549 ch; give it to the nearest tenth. 76.5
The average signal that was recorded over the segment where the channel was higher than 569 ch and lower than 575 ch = 53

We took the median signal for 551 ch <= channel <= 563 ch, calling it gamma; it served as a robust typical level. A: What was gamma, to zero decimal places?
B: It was 78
